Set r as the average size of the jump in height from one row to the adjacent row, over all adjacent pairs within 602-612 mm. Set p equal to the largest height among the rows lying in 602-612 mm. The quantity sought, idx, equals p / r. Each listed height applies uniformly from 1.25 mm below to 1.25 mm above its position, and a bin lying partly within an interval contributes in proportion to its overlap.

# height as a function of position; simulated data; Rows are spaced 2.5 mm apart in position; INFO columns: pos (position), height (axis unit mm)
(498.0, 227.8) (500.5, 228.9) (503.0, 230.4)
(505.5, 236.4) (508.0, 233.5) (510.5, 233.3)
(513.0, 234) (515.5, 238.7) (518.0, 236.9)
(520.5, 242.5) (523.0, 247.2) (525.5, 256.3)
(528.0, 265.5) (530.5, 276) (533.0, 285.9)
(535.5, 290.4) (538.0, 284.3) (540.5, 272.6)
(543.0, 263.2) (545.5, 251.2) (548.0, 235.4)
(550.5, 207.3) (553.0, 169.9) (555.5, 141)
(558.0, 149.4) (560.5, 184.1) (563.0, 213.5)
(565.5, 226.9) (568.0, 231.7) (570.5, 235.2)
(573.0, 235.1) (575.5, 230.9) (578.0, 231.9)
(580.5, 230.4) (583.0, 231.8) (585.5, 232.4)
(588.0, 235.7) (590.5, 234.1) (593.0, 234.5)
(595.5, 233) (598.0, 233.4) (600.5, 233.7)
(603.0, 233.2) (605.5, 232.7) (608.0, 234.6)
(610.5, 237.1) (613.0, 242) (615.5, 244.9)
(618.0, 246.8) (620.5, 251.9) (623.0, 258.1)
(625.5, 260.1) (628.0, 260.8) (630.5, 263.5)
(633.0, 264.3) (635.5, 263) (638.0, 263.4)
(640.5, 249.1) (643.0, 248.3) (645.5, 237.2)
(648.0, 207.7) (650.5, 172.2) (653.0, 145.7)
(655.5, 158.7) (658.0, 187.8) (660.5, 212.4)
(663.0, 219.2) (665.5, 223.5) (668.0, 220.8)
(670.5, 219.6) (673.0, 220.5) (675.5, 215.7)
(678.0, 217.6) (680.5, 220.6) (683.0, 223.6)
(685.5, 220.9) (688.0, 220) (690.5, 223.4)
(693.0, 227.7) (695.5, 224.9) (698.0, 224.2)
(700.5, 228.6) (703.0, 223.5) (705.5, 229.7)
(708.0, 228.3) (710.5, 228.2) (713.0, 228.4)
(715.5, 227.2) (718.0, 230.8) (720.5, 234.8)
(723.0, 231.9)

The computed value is 145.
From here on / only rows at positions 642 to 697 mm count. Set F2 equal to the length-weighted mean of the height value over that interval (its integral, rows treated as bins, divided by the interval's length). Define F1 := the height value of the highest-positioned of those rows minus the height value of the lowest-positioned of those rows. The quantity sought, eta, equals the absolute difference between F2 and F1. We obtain 235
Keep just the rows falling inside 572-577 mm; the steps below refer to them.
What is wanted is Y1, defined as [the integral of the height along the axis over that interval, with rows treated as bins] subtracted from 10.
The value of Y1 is -1154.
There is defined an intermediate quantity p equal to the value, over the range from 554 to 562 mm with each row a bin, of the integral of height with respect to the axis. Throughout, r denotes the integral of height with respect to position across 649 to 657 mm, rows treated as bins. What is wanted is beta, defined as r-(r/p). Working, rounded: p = 1282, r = 1290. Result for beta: 1289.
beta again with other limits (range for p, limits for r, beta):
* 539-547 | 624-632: 2091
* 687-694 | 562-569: 1568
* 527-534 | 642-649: 1618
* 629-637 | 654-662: 1488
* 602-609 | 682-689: 1549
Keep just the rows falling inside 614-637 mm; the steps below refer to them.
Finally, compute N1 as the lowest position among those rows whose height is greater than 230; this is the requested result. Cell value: 615.5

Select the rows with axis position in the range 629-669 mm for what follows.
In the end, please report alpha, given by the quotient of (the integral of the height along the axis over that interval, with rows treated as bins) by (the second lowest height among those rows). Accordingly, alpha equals 56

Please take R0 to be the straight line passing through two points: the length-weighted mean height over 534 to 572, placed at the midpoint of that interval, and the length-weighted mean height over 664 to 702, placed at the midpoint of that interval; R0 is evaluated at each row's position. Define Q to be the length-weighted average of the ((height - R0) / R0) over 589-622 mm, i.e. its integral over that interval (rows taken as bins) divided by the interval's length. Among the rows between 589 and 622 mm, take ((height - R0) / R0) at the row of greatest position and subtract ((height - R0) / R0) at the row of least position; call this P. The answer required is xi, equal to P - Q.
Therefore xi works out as 0.02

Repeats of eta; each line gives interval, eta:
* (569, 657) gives 311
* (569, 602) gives 235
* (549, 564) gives 172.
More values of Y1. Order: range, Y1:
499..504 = -1138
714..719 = -1134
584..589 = -1159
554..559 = -721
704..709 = -1134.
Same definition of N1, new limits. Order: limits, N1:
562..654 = 568.0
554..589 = 568.0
